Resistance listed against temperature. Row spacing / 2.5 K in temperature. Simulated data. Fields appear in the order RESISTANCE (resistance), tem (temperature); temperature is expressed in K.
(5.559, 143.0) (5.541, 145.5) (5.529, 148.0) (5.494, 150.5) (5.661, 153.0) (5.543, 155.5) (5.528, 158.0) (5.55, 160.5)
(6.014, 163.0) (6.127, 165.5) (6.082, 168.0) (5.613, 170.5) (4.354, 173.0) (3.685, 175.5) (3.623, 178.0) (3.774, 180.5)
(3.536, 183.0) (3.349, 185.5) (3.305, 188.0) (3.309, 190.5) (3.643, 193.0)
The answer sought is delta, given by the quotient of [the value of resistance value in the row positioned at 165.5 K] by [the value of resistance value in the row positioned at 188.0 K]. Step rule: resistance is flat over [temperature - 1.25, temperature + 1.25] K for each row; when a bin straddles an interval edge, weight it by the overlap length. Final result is 1.85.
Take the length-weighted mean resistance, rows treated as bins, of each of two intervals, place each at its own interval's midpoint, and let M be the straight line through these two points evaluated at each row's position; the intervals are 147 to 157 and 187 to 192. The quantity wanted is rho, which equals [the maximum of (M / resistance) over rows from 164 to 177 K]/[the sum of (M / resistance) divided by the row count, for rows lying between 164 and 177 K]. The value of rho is 1.27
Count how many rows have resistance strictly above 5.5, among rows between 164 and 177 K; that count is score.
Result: 3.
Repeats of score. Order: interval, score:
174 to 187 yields 0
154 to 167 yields 5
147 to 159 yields 4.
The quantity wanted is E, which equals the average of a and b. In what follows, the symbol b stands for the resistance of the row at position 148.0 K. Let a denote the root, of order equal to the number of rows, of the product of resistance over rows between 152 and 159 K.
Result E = 5.6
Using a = 5.58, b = 5.529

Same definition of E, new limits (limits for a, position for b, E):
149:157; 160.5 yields 5.6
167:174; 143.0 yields 5.4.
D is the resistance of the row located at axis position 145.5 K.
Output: 5.541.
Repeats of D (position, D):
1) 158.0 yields 5.528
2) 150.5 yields 5.494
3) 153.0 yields 5.661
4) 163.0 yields 6.014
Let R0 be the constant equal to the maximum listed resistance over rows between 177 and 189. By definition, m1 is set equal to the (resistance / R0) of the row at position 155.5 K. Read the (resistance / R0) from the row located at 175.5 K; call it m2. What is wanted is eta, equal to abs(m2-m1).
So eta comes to 0.49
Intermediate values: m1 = 1.47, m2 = 0.98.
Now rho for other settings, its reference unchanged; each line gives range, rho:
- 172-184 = 1.07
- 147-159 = 1.06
